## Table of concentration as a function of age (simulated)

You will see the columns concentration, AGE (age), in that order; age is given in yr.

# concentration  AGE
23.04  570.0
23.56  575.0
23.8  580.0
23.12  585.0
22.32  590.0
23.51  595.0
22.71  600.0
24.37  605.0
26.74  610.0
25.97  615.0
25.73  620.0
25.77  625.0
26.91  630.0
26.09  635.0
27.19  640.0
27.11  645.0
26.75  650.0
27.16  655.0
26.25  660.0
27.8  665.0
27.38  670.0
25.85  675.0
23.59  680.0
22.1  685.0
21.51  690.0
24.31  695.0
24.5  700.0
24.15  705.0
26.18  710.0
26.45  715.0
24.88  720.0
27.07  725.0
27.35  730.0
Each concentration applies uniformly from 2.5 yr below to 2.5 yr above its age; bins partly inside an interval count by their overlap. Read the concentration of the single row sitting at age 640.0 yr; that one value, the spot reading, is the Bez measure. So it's 27.19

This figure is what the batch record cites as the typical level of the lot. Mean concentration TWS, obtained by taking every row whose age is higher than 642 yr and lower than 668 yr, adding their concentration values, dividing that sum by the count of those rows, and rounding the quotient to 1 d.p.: 27.0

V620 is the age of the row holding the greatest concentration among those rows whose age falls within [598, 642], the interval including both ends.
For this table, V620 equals 640.0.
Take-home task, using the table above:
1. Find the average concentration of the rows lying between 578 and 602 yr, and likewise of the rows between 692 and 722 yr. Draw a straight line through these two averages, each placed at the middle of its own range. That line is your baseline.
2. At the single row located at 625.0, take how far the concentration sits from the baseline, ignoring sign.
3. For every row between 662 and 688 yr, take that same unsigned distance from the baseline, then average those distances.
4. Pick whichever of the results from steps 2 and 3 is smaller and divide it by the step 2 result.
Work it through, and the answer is 1.00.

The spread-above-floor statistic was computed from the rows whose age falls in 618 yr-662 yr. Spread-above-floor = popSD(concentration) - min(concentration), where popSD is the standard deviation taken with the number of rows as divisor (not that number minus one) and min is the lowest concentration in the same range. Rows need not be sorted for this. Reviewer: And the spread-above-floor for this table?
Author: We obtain -25.2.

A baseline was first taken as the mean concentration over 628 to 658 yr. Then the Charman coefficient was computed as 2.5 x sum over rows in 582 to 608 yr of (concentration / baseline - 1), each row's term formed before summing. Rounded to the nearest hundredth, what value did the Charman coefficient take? -1.70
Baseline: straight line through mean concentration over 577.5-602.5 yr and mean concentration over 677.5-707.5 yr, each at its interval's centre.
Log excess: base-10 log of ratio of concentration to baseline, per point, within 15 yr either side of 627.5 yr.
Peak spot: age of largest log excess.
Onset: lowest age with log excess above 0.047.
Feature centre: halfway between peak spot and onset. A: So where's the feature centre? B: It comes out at 627.5 yr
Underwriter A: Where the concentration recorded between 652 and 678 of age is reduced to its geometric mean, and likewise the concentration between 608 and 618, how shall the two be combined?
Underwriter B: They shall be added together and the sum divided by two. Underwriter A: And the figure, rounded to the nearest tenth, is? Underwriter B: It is 26.6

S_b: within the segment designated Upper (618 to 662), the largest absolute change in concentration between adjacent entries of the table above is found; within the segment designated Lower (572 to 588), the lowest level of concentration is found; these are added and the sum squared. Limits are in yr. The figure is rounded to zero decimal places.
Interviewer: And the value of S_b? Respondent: 589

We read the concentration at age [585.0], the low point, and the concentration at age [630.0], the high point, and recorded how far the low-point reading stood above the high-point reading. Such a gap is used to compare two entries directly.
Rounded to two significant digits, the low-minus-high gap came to -3.8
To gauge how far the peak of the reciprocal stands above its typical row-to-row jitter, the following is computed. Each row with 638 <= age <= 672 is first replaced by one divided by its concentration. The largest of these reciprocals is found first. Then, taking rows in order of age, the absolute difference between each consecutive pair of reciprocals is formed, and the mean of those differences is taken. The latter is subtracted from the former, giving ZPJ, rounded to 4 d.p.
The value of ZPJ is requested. 0.0372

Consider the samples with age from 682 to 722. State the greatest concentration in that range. 26.45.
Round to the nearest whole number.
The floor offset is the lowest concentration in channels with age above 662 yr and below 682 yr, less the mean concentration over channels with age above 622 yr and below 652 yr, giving -3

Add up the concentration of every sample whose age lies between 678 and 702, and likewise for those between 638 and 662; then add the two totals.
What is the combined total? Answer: 250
